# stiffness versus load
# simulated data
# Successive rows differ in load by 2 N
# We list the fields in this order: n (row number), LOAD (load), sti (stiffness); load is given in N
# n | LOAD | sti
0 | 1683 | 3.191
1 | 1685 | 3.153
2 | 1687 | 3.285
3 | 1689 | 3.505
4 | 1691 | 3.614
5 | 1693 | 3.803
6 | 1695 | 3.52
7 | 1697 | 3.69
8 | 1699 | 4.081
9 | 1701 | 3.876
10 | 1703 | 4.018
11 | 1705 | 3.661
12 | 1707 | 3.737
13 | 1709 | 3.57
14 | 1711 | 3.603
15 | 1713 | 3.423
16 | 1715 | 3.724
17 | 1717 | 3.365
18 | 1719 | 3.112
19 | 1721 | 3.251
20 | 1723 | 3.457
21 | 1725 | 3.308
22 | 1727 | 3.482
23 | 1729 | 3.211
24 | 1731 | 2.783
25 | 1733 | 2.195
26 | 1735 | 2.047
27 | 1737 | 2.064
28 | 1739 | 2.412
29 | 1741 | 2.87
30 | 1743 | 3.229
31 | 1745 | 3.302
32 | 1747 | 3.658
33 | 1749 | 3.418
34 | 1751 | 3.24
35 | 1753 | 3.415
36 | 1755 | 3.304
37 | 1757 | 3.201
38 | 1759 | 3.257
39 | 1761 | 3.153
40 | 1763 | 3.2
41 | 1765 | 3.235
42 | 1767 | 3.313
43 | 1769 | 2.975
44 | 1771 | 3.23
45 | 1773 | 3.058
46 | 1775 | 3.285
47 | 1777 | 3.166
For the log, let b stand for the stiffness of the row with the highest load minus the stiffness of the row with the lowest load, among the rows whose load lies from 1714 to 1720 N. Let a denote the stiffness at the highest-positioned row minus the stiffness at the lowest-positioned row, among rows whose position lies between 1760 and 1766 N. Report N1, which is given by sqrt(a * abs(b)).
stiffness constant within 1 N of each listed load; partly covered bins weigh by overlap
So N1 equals 0.22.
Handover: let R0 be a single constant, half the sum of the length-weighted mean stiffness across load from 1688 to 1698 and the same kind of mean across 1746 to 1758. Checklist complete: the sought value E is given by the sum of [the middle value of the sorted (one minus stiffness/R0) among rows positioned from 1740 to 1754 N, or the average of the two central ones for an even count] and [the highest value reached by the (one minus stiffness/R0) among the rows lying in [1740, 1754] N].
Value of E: 0.24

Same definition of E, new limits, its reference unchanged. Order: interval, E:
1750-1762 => 0.17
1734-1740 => 0.83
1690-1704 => -0.09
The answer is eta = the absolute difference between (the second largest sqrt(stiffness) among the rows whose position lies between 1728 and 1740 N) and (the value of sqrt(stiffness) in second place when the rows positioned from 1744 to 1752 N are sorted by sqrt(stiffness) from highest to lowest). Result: 0.18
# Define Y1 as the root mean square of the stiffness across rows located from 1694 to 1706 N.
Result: 3.81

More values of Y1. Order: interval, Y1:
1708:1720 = 3.47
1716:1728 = 3.33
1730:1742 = 2.42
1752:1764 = 3.26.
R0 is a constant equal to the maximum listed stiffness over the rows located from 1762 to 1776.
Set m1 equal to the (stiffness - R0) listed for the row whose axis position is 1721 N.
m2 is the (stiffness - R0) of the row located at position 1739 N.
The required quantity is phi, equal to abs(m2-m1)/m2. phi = -0.9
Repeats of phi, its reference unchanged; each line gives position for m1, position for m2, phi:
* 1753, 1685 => -1.6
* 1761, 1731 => -0.7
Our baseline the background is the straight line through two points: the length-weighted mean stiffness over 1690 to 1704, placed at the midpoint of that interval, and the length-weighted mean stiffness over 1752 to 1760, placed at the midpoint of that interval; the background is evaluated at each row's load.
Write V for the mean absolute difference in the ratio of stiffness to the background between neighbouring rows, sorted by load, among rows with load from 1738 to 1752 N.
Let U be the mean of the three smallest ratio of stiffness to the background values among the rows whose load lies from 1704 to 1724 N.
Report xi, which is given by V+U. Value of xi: 0.98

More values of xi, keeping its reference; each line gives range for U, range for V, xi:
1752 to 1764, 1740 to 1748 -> 1.06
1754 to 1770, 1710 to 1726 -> 1.02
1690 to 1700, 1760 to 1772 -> 0.99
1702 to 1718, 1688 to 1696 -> 0.99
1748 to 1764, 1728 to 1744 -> 1.07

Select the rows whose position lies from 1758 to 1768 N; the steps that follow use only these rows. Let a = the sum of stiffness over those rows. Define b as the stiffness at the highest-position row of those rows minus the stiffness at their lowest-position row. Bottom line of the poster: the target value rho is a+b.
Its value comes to 16.2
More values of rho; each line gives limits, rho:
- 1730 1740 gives 11.1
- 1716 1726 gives 16.4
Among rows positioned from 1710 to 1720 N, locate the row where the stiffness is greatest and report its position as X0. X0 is 1715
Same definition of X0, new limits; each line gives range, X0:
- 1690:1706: 1699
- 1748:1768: 1749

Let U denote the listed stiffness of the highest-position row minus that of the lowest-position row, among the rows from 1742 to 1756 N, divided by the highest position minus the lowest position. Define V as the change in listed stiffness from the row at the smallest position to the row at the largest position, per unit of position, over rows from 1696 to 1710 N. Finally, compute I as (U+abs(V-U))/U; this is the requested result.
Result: 4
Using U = 0.006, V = -0.01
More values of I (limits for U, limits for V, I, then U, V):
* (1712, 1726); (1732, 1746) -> -10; -0.010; 0.09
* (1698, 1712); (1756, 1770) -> 0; -0.040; -0.02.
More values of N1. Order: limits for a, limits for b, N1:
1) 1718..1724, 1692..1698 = 0.20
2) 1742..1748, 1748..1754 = 0.04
